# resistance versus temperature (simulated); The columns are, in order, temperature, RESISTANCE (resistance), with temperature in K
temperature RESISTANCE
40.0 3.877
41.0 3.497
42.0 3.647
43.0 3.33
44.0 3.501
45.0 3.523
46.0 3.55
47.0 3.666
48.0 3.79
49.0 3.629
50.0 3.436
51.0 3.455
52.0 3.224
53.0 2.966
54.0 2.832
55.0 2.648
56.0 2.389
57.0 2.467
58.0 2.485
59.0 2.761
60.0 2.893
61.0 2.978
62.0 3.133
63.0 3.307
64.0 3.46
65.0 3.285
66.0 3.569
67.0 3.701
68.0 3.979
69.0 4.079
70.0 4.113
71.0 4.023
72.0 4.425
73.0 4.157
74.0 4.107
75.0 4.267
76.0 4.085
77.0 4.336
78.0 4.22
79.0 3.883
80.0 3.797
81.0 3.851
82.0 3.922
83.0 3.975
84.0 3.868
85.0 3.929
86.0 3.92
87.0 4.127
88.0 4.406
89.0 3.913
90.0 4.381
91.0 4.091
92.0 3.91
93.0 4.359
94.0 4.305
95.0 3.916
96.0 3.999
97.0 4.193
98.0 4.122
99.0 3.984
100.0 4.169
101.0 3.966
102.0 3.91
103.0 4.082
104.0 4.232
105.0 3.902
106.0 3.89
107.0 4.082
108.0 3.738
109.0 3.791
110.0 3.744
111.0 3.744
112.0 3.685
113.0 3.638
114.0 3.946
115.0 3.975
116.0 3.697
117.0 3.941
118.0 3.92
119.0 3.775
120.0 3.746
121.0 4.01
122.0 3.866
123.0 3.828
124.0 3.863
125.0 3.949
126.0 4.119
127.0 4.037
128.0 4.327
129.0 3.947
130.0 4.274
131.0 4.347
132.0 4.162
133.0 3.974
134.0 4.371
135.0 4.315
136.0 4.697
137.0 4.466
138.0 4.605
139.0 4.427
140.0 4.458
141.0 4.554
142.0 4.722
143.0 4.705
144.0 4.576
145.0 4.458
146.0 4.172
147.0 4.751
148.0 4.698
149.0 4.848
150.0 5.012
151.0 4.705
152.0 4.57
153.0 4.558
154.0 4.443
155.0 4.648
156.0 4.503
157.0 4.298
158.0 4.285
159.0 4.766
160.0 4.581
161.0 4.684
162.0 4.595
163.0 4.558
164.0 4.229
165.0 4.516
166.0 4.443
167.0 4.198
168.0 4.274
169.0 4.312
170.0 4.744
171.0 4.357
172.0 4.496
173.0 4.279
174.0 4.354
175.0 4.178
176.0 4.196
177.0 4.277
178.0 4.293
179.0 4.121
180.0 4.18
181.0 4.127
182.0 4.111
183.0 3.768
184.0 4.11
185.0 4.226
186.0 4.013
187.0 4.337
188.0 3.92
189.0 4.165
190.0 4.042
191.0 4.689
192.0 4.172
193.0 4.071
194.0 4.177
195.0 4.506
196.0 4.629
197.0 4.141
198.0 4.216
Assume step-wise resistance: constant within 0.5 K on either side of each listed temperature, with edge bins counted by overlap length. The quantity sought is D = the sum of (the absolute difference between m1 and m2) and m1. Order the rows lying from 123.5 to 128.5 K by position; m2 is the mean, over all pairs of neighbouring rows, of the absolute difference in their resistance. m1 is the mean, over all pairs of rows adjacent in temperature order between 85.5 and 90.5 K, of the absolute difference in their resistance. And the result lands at 0.57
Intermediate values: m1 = 0.36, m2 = 0.16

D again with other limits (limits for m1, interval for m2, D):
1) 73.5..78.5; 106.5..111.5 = 0.24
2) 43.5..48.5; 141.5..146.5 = 0.14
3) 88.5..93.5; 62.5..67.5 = 0.51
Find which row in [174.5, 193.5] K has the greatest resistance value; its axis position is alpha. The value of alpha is 191.0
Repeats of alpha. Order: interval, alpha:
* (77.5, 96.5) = 88.0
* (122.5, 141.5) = 136.0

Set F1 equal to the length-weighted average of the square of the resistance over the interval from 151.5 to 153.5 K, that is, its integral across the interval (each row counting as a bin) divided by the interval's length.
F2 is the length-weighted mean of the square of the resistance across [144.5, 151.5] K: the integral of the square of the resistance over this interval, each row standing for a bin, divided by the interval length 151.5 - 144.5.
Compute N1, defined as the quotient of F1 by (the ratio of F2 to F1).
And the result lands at 19.9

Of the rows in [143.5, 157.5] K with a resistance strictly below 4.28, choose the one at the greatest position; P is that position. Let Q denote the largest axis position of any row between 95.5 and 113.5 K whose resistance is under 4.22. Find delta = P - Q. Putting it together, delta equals 33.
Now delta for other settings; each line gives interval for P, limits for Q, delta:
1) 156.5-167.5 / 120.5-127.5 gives 40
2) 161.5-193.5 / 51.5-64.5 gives 129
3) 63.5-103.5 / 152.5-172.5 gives -64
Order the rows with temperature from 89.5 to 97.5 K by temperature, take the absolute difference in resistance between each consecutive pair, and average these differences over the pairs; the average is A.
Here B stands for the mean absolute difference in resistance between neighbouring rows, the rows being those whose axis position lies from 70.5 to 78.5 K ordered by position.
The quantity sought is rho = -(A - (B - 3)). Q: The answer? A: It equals -3.03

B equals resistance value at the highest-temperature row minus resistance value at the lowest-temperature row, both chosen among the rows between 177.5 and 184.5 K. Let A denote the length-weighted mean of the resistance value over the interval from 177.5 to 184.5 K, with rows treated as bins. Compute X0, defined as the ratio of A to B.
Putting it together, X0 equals -22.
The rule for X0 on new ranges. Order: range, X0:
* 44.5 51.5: -53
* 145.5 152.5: 12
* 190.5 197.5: -8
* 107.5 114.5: 18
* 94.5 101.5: 81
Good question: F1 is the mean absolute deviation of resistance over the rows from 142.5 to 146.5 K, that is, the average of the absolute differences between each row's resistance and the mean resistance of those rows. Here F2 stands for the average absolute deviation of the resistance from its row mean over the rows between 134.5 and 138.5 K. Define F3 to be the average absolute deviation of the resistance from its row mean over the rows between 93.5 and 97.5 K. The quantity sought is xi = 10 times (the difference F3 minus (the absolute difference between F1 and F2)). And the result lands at 1.1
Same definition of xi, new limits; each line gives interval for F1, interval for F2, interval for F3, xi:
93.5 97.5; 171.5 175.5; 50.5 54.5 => 1.7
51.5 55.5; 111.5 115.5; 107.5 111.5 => -0.1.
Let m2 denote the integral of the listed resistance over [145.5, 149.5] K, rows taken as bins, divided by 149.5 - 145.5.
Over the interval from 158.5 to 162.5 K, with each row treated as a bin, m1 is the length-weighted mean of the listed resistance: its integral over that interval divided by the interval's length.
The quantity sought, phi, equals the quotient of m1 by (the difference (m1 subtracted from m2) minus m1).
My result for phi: -0.99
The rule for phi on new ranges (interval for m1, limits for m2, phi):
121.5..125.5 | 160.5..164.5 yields -1.20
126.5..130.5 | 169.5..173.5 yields -1.08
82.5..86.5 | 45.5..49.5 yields -0.94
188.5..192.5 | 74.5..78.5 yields -0.99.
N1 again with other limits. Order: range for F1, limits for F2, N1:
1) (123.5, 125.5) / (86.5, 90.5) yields 13.1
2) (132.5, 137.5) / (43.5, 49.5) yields 28.0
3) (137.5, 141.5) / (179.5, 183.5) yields 25.3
